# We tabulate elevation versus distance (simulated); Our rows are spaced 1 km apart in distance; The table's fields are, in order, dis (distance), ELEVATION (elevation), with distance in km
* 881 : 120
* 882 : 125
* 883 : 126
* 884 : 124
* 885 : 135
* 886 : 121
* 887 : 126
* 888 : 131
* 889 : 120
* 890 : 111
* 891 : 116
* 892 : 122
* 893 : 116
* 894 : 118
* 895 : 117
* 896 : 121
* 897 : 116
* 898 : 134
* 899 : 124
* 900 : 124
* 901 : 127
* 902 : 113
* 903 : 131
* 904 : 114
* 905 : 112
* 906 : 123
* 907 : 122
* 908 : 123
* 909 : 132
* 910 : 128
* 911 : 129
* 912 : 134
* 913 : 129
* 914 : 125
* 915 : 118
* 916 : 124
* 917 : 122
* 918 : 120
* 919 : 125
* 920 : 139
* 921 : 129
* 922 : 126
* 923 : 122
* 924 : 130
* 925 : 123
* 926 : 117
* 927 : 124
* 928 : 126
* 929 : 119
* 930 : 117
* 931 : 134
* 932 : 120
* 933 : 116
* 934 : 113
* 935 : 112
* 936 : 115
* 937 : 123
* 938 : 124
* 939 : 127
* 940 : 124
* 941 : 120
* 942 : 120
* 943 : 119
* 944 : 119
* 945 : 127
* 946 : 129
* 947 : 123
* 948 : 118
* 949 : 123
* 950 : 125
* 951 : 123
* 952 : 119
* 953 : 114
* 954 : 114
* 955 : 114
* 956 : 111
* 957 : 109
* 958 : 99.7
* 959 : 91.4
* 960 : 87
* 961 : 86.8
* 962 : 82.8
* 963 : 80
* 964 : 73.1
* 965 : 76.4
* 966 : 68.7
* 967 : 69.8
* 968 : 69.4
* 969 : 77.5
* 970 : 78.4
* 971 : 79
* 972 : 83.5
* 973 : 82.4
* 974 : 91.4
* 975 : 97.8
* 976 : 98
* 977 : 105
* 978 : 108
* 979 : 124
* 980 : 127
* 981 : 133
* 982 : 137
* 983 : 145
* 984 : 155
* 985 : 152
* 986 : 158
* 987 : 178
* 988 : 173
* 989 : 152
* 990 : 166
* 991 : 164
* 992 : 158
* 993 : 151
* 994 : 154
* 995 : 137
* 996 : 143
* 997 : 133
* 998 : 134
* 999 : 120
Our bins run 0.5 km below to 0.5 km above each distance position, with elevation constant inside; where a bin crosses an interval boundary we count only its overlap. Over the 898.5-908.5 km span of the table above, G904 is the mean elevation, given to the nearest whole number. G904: 121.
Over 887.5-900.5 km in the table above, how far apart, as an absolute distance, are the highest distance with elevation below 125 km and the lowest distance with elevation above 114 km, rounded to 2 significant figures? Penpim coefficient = 12 km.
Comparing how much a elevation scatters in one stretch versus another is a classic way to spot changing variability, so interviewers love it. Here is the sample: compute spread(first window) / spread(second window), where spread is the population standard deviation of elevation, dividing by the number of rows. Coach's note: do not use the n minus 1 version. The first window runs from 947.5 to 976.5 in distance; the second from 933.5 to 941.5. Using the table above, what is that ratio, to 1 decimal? 3.4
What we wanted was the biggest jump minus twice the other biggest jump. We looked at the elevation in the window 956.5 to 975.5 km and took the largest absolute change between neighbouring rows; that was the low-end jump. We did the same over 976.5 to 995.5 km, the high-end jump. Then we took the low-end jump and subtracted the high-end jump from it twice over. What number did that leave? -32.7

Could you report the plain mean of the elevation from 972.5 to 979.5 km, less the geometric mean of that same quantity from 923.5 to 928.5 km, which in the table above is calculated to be -23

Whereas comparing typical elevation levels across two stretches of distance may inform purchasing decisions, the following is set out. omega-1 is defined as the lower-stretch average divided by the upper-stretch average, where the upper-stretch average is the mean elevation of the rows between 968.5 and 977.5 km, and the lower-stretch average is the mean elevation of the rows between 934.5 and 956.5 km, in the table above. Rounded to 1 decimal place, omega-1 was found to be 1.4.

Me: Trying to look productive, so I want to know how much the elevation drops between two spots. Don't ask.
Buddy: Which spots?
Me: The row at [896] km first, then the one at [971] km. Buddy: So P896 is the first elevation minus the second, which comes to 42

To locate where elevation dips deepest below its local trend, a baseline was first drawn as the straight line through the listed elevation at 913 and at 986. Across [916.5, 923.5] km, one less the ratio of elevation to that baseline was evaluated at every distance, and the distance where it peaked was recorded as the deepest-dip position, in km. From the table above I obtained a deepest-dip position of 918 km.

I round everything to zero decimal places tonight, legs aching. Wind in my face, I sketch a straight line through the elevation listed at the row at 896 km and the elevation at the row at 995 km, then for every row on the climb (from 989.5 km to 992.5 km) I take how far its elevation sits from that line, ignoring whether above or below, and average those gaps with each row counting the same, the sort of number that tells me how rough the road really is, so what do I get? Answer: 26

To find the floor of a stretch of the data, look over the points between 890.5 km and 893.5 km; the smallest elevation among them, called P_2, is 116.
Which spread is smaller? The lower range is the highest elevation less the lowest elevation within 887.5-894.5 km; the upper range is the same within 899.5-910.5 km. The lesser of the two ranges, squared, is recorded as 400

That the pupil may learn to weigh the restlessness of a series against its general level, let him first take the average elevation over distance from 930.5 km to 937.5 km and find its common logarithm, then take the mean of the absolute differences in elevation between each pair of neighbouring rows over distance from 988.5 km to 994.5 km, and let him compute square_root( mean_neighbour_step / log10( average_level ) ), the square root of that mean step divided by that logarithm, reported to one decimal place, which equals 1.8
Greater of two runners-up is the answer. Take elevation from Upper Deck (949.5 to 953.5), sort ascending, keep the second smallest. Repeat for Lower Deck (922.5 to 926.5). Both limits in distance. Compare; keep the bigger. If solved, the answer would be 122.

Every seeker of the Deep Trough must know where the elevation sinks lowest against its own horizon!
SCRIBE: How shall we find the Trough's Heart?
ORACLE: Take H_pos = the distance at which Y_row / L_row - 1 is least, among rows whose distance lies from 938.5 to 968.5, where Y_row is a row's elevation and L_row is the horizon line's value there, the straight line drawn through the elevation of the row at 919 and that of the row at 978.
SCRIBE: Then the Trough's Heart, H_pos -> 966 km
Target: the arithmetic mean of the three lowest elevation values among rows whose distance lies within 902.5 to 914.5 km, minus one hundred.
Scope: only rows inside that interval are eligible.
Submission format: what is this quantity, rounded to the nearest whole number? 16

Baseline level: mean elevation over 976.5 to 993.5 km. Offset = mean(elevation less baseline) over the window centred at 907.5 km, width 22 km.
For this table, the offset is -22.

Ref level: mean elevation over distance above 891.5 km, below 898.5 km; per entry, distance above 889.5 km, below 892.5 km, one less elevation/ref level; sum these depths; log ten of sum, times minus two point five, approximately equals 2.4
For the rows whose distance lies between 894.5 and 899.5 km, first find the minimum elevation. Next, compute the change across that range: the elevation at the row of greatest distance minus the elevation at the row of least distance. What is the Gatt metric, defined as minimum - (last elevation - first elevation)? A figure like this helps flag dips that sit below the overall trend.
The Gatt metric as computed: 109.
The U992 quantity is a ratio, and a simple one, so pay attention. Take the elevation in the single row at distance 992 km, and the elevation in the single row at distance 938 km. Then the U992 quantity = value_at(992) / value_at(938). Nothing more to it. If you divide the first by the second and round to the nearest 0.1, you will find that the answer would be 1.3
